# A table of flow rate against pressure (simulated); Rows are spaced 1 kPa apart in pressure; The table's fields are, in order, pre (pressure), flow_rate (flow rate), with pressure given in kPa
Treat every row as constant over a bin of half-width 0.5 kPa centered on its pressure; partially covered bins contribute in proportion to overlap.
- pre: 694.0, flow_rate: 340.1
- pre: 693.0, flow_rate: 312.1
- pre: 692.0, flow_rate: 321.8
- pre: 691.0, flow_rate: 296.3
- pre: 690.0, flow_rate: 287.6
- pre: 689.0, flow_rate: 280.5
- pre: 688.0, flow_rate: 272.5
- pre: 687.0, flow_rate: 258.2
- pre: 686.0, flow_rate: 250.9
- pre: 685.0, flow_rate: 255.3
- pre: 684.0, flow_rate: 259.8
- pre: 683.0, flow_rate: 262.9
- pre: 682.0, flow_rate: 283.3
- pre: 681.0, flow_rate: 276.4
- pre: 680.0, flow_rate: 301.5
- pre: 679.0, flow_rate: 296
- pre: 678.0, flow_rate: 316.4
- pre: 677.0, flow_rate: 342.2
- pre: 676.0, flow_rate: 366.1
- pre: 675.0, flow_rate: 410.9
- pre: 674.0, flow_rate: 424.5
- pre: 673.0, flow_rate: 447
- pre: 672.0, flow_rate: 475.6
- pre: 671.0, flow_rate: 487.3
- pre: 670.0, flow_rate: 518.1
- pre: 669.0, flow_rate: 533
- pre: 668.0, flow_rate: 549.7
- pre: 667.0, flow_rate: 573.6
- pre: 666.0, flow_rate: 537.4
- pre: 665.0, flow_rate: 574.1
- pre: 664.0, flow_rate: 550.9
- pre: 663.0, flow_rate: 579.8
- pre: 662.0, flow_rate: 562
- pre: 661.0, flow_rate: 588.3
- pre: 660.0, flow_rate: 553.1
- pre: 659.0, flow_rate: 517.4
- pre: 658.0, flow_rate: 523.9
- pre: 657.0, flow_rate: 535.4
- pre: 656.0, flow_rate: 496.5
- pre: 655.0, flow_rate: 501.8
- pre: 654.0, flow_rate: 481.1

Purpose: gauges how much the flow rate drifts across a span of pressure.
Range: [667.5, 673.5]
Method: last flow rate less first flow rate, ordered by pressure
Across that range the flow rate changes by -103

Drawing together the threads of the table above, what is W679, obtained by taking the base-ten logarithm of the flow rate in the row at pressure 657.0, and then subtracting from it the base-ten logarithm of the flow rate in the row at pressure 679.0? 0.26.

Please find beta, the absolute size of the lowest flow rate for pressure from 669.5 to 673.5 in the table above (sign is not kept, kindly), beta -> 447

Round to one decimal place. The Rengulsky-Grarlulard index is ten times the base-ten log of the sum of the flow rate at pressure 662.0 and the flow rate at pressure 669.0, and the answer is 30.4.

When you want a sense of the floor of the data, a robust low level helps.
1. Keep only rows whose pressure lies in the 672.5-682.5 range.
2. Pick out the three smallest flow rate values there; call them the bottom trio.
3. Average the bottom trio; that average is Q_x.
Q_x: 285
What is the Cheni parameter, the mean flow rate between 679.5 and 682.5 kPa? 287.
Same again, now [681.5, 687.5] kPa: 262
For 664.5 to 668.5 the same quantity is 559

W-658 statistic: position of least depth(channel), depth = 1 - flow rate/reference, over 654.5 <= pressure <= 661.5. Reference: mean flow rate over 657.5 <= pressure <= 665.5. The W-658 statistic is 661.0 kPa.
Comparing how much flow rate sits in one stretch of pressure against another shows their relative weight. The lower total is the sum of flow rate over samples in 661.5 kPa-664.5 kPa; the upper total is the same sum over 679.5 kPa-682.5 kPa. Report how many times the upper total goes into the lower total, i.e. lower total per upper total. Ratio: 2.0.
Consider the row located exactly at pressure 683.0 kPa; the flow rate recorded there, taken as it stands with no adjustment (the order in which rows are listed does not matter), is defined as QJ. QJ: 262.9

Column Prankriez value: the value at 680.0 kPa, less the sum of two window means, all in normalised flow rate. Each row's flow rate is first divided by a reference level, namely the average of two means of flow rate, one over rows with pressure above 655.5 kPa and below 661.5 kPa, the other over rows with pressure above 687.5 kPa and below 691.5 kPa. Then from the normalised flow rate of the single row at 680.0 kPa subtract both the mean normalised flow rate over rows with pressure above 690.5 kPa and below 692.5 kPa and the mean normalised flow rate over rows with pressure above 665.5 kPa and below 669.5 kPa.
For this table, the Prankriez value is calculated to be -1.36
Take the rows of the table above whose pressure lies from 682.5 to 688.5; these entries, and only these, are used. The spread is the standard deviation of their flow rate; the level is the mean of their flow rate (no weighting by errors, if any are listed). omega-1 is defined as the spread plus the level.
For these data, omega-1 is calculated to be 267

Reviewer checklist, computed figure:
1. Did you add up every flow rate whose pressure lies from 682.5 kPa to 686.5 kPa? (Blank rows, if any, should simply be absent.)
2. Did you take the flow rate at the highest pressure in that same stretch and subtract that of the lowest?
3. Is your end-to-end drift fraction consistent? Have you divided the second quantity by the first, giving -0.012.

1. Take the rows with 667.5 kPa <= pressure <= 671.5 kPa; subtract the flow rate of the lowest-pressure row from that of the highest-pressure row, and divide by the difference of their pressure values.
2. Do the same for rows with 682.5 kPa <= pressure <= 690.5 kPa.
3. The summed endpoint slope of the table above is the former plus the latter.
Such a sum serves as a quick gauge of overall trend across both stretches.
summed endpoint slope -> -17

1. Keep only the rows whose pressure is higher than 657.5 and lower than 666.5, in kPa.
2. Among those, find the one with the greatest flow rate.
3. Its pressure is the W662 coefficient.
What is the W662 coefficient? 661.0 kPa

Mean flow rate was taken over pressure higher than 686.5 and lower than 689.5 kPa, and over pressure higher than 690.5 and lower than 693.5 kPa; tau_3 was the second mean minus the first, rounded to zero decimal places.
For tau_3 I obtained 40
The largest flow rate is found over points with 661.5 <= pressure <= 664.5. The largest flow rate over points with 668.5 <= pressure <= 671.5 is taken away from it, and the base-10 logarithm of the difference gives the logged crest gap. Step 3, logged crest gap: 1.7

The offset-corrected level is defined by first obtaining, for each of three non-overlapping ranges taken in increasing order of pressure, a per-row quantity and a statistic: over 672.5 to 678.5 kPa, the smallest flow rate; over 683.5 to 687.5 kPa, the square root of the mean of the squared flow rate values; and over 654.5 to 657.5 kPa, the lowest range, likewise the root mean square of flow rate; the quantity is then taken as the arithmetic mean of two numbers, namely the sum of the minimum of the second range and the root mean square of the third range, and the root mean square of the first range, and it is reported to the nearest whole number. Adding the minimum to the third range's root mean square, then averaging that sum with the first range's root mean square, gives 542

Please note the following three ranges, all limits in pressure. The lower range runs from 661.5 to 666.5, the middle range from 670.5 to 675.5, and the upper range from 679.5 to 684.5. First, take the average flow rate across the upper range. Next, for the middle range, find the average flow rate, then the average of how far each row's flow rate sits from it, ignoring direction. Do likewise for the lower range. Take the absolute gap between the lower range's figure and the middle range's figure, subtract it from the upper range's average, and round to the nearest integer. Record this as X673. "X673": 264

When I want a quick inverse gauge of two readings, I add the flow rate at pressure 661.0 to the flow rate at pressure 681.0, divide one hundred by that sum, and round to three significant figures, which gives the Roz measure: 0.116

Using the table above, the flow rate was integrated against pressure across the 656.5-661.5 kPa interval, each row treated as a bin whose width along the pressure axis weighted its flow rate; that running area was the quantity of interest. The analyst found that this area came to 2718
